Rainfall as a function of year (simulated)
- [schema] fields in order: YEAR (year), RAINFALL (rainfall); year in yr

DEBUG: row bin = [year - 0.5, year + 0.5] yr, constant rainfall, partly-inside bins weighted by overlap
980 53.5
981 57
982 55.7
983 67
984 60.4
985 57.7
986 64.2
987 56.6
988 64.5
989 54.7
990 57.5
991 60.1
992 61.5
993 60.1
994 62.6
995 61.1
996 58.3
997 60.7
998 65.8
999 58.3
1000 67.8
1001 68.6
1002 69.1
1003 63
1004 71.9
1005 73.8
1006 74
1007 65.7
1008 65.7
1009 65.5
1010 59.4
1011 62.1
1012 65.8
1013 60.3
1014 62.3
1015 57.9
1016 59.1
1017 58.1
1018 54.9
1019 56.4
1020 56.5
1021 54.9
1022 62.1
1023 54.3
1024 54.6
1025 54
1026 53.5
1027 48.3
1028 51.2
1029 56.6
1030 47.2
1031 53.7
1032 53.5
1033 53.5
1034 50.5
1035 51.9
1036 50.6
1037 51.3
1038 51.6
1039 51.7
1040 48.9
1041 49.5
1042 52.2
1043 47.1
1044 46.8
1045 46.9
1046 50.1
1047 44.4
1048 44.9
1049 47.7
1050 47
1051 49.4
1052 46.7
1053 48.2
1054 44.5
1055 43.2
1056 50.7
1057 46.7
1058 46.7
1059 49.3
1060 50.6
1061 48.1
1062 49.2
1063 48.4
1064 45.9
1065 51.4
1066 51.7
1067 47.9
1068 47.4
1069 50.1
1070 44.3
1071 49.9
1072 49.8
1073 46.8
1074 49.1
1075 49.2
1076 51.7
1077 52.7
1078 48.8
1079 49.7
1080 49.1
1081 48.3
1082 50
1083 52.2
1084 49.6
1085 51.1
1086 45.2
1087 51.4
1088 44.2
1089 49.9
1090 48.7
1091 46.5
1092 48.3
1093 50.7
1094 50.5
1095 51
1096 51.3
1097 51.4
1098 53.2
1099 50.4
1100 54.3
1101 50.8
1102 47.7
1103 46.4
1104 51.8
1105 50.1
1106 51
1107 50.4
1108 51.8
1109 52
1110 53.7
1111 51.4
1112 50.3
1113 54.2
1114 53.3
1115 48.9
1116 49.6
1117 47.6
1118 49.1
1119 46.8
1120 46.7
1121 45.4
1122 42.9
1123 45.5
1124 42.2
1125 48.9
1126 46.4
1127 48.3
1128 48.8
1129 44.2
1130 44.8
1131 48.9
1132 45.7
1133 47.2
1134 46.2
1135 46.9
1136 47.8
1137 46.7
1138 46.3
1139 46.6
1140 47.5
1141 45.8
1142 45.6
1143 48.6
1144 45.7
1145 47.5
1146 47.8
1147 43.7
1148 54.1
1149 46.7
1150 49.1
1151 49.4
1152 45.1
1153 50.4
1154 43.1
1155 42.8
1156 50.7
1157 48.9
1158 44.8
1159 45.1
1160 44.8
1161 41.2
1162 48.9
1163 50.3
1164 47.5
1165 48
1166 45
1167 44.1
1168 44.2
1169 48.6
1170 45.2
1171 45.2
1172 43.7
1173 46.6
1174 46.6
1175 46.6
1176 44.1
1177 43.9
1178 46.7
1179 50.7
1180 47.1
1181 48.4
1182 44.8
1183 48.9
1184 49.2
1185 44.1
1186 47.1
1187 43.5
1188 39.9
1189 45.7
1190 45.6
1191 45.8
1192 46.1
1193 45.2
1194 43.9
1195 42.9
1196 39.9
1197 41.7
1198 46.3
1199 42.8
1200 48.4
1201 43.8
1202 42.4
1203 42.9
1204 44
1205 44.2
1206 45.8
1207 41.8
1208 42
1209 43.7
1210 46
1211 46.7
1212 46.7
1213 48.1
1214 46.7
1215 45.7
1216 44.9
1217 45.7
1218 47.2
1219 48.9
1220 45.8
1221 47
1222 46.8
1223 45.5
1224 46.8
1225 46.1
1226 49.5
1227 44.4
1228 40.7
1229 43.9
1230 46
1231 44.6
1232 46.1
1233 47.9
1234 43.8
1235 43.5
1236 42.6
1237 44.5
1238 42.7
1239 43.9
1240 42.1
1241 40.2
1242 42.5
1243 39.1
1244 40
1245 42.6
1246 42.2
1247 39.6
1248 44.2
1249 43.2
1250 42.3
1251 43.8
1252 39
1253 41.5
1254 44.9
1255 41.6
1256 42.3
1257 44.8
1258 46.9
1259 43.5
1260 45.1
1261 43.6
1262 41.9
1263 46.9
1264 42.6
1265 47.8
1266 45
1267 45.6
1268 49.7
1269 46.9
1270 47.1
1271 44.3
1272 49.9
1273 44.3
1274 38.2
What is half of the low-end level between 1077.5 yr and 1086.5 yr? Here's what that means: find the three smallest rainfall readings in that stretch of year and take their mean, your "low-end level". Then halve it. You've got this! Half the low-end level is 23.7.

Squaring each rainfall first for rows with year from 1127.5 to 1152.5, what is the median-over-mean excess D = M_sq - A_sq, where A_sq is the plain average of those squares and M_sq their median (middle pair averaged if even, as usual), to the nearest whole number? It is -39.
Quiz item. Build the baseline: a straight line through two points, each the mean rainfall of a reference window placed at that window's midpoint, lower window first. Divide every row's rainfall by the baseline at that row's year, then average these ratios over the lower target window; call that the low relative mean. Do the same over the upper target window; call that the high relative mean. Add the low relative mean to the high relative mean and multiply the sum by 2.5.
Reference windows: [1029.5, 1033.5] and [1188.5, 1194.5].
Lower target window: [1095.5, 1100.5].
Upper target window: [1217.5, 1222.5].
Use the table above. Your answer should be 5.31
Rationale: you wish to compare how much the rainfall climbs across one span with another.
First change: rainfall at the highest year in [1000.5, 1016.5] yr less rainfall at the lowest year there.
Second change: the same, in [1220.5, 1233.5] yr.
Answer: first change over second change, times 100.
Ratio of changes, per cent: -1056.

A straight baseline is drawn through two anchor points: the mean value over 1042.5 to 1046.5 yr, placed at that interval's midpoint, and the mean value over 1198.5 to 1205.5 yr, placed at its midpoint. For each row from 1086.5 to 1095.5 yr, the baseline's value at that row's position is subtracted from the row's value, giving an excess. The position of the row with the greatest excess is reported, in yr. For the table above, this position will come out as 1087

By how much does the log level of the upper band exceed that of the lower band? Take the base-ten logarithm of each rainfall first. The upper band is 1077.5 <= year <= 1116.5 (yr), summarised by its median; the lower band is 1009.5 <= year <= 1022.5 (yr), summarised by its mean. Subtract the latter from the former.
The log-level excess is -0.069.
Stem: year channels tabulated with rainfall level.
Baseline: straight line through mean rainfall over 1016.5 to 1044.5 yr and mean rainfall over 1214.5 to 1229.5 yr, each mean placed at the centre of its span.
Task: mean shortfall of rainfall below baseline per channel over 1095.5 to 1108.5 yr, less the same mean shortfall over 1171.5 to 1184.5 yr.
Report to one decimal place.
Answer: -1.4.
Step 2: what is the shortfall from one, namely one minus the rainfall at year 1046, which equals -49.1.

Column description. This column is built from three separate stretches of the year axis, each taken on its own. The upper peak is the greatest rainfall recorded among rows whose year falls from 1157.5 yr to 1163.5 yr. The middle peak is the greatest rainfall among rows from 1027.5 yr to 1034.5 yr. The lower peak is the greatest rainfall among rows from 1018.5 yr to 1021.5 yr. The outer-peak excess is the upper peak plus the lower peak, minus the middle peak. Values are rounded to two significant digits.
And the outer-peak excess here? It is 50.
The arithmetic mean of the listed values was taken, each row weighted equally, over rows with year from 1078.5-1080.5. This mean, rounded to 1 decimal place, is 49.4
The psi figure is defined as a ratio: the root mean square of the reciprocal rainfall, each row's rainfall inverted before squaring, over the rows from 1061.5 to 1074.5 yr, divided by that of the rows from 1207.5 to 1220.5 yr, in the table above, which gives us 0.947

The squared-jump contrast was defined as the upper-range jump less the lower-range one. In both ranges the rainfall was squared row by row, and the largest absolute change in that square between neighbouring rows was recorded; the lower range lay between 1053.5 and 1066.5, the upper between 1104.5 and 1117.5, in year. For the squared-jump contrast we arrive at -255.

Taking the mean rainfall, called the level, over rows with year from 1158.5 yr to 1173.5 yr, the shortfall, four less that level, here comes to -41.9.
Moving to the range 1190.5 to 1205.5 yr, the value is -40.0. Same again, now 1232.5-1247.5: -38.5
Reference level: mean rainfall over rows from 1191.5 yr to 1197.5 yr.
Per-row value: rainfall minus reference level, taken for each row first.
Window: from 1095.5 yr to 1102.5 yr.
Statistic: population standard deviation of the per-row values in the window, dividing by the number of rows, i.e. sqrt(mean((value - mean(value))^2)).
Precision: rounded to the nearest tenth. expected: 2.0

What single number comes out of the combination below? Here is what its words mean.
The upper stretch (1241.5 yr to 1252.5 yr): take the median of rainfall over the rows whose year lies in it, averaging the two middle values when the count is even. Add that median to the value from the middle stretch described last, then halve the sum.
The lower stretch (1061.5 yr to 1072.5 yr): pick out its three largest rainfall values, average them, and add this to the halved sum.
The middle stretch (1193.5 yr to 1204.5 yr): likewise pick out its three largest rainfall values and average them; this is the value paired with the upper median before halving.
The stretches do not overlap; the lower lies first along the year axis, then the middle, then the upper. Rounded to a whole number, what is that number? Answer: 95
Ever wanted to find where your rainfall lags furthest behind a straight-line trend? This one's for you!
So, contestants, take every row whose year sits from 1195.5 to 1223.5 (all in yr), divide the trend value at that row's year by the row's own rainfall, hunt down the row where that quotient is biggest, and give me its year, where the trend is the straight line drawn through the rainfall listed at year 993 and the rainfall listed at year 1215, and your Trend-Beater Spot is 1196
